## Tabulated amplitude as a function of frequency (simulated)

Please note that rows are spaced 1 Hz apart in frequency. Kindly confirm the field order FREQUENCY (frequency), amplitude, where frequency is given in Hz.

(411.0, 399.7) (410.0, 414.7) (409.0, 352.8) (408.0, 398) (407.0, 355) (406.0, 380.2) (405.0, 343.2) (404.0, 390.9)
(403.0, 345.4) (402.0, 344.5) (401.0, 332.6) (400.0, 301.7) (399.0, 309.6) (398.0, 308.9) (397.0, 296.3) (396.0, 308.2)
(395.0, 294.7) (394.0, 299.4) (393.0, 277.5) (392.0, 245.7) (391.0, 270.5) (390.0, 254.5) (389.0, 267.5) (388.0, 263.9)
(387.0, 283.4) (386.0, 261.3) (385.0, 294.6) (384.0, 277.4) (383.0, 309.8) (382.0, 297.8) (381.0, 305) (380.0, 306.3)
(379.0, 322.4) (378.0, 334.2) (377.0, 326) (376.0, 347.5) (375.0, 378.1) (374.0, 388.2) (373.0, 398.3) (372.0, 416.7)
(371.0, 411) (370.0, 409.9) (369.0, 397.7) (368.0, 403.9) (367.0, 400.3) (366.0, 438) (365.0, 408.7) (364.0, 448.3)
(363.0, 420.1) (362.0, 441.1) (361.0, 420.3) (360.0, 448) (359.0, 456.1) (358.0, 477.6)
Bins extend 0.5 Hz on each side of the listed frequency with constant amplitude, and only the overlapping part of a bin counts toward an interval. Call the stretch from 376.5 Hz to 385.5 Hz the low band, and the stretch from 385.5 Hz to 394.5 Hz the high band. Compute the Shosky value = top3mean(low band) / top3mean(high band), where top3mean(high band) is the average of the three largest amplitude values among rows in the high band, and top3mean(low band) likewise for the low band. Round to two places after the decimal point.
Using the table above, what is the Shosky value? 1.14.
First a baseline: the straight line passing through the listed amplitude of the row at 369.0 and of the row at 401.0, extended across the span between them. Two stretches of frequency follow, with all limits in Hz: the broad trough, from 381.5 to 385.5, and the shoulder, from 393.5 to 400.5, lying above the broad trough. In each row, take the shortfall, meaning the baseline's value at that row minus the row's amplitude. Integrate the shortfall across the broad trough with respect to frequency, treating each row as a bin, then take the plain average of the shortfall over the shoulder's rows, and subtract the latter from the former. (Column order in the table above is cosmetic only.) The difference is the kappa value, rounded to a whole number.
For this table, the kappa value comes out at 255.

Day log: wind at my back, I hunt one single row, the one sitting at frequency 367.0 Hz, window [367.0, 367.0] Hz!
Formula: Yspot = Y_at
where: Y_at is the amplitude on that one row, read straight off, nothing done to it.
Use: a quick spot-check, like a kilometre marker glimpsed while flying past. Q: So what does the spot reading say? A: 400.3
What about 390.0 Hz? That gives 254.5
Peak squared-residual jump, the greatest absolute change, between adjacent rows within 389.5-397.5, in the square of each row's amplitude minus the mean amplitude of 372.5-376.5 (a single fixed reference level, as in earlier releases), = 7405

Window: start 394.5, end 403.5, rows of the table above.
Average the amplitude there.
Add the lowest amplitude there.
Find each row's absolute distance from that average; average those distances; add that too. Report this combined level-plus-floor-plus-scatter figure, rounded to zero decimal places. 627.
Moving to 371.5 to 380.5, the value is 697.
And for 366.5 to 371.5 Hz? 807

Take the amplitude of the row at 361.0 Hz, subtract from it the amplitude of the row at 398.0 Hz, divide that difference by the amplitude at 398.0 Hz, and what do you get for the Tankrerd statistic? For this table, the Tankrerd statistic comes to 0.36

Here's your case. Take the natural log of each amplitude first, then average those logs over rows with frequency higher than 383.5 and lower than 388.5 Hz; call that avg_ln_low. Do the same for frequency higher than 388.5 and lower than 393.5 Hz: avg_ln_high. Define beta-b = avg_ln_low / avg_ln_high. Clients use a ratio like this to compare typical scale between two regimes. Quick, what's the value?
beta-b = 1.01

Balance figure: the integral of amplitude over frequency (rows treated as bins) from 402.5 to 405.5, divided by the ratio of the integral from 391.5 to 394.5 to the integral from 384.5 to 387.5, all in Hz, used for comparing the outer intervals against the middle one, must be 1101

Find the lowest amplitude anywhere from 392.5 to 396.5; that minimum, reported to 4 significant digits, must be 277.5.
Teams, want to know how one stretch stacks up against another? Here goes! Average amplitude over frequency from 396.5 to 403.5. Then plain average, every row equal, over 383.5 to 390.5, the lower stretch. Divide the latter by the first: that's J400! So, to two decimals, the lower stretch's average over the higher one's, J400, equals 0.85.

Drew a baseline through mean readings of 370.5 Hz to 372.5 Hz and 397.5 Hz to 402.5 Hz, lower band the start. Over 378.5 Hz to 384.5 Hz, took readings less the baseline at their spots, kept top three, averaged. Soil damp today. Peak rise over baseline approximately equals -70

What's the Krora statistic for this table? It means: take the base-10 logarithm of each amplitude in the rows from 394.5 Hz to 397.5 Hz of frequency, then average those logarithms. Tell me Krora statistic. 2.48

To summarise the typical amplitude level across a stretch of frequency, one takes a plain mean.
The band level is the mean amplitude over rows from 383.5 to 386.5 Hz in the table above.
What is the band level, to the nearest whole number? 278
